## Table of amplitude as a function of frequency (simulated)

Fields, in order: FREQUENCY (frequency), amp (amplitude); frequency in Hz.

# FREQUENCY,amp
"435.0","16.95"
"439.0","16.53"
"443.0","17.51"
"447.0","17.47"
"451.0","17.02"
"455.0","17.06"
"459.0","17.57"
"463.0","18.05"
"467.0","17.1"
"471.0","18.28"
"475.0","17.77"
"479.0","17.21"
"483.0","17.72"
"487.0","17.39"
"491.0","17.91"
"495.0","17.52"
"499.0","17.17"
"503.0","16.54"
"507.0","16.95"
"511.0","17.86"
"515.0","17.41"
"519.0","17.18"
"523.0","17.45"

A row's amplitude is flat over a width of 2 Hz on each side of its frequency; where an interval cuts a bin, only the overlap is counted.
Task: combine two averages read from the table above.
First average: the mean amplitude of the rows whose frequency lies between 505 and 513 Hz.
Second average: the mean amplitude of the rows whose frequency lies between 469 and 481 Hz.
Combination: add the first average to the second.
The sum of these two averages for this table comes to 35.16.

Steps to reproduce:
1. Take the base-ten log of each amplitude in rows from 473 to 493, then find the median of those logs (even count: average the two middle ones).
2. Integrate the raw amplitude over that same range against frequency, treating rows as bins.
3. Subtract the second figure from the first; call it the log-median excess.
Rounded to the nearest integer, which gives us -351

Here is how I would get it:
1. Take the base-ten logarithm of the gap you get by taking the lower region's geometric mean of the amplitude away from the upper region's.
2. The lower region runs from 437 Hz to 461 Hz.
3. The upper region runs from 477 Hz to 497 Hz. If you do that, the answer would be -0.45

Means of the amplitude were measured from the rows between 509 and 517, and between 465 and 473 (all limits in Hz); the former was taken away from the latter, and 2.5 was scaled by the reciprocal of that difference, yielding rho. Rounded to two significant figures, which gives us 45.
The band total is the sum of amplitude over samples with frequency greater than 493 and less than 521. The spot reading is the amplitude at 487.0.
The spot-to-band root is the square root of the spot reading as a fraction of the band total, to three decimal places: 0.380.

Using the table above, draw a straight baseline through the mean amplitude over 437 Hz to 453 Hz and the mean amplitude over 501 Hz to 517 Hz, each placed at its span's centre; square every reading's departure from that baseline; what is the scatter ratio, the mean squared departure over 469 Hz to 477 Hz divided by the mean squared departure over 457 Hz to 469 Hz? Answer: 2.5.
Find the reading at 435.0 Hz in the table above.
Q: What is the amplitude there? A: 16.95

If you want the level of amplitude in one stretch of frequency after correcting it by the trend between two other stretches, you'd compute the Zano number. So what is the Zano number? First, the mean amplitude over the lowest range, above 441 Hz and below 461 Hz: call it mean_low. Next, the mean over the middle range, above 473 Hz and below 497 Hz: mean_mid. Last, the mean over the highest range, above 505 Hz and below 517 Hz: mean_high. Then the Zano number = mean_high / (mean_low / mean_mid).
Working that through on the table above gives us 17.7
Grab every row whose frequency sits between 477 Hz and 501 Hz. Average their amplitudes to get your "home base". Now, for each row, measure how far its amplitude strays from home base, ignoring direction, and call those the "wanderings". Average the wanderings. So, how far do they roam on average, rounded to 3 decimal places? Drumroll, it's 0.230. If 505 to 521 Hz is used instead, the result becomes 0.285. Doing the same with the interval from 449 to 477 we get 0.420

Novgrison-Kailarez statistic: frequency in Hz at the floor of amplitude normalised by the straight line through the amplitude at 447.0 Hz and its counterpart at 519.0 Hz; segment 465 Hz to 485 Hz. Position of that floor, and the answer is 467.0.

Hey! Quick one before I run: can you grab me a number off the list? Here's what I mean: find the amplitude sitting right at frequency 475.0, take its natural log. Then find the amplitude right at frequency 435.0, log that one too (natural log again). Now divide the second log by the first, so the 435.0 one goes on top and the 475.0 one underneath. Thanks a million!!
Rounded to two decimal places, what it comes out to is 0.98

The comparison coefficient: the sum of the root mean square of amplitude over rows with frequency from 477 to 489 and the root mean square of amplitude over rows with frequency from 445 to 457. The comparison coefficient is 34.6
